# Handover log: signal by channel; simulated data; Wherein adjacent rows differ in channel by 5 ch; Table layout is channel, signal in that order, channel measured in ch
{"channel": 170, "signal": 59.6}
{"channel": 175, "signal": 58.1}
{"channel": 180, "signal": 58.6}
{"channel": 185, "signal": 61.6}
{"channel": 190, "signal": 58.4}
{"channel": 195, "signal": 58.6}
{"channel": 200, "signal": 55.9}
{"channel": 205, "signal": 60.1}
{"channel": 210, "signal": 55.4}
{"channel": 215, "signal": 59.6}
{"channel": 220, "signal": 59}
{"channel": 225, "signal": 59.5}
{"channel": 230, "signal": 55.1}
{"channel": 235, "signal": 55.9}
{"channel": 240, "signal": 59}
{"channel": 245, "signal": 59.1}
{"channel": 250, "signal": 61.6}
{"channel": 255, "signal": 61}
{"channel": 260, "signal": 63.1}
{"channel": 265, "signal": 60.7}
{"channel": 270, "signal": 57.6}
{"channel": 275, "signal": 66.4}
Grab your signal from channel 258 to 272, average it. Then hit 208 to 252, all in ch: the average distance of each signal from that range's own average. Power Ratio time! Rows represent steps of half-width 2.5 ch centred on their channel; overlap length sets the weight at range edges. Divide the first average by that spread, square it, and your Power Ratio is 1066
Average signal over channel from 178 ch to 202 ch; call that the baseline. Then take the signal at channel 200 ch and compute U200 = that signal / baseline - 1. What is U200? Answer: -0.05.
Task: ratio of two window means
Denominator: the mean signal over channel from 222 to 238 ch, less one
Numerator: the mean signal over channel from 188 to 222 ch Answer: 1.04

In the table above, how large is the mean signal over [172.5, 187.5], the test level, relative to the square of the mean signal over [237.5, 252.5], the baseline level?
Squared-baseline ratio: 0.0166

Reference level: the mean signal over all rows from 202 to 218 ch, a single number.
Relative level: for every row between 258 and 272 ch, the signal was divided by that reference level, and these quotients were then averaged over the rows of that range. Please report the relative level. 1.04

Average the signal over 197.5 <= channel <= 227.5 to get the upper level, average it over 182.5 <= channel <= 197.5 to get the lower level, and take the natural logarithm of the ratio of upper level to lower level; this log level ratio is -0.02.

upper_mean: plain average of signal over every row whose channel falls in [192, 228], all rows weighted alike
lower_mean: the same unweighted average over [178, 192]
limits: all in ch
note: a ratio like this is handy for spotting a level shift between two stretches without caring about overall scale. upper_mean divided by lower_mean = 0.98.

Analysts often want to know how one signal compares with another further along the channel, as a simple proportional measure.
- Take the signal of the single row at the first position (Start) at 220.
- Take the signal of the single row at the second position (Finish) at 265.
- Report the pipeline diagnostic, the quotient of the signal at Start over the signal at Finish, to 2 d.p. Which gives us 0.97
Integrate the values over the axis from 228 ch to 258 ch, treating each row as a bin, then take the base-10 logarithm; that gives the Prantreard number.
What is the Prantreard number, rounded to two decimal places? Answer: 3.25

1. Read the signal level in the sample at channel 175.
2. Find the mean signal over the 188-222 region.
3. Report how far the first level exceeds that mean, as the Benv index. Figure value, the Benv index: 0.0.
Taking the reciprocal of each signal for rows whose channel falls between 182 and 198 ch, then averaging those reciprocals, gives 0.0168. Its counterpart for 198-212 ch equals 0.0175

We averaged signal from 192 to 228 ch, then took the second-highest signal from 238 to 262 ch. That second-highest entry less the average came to 3.3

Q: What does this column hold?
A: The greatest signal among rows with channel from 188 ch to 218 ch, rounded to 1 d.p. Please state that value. 60.1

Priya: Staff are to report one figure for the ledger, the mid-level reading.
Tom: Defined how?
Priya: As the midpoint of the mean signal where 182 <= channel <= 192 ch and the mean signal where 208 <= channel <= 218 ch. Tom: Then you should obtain 58.8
